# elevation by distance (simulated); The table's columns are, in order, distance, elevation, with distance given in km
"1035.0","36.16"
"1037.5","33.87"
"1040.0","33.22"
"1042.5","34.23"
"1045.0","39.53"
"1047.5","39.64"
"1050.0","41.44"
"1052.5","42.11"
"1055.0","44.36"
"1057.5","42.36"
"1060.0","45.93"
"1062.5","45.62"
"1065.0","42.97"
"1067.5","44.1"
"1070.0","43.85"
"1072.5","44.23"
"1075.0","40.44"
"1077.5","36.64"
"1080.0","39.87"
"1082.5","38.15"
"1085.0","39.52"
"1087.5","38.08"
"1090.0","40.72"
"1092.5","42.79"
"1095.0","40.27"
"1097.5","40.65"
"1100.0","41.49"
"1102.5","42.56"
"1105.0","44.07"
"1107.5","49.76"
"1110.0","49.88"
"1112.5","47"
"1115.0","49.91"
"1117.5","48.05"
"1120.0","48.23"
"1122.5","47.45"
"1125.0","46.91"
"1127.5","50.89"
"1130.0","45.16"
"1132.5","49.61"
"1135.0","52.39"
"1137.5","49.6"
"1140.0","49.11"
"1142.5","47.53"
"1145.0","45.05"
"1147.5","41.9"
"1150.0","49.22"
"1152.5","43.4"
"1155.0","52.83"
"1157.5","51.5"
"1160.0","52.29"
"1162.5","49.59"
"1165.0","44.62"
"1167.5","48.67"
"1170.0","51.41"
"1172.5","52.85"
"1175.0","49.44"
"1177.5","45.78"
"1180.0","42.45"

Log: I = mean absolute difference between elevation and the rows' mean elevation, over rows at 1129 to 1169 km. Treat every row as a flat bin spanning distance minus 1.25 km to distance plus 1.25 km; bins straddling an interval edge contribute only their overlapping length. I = 2.8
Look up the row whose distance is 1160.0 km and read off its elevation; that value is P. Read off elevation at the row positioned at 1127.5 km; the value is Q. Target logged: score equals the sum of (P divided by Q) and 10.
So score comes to 11.0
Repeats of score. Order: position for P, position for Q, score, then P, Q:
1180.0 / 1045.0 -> 11.1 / 42.45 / 39.53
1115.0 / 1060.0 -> 11.1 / 49.91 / 45.93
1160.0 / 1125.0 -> 11.1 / 52.29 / 46.91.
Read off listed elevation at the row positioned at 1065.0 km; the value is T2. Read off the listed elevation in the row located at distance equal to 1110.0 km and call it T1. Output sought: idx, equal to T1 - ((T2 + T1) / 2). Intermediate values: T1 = 49.88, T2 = 42.97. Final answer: 3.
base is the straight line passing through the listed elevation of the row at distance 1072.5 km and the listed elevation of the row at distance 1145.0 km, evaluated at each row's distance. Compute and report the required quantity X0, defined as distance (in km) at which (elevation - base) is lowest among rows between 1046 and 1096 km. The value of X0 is 1077.5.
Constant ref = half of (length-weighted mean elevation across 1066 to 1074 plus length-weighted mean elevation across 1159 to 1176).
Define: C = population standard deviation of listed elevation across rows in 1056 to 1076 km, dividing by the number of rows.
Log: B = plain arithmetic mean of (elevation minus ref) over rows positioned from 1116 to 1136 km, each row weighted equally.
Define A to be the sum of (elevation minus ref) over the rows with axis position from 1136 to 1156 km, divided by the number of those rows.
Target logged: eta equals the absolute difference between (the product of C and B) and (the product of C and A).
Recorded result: 2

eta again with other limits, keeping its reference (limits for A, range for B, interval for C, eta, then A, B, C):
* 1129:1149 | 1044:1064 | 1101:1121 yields 13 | 0.7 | -4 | 2.6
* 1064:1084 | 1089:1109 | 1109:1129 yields 2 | -5.6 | -4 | 1.4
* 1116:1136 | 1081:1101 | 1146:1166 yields 33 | 1.7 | -7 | 4.0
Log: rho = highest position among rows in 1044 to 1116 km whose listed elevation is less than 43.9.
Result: 1102.5 km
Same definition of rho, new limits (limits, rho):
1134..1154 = 1152.5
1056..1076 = 1075.0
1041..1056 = 1052.5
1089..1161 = 1152.5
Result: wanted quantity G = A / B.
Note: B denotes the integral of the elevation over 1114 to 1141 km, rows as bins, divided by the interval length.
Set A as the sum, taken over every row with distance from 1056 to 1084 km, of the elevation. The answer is 9.5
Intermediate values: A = 464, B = 48.8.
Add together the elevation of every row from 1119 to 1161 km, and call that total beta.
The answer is 823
